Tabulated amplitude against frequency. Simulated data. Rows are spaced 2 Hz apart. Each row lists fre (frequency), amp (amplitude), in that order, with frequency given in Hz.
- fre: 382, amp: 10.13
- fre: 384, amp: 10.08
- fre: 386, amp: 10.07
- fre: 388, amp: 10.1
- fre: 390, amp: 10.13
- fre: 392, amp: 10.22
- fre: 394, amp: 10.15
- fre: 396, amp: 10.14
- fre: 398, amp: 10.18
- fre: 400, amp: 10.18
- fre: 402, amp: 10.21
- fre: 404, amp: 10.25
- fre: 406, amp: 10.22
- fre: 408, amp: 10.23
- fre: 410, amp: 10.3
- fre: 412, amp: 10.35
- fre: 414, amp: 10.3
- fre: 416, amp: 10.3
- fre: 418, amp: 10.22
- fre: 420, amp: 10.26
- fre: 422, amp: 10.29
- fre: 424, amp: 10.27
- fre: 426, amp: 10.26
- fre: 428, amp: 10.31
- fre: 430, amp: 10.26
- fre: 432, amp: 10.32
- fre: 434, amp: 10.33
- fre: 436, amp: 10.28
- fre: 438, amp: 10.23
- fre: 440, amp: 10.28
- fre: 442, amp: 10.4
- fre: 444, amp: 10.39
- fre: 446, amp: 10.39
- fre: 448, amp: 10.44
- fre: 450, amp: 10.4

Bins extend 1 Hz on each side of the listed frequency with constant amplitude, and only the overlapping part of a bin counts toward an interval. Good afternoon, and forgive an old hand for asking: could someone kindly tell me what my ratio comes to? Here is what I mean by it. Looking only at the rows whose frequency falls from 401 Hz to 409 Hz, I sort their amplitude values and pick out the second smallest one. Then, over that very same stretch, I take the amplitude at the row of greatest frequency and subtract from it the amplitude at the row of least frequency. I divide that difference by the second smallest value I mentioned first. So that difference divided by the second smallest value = 0.0020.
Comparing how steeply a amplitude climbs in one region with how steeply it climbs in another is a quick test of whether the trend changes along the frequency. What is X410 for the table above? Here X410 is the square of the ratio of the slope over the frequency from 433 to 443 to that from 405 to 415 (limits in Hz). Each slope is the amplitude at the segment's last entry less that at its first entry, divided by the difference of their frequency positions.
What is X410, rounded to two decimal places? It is 0.77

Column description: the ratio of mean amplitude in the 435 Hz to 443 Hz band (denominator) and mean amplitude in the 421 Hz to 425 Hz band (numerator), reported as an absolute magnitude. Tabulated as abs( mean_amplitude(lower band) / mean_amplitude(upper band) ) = 1.00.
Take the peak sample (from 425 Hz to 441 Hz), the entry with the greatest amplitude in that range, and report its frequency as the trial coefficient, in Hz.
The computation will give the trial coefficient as 434 Hz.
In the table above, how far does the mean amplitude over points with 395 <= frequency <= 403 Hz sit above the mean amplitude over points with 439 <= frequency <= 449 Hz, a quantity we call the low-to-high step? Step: -0.20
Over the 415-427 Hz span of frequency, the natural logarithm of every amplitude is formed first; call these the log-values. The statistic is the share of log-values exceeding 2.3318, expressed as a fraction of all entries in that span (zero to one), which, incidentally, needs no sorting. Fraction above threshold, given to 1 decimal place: 0.2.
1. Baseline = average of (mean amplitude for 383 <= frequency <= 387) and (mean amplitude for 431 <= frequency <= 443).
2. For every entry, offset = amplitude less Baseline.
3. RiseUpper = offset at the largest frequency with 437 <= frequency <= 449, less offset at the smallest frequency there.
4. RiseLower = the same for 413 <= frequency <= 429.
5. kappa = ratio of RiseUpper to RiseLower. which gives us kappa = 21.0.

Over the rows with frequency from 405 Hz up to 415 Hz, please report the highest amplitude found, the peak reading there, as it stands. 10.35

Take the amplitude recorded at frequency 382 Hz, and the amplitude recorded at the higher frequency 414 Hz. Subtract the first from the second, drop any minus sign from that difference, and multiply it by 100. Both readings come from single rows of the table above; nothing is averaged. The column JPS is 17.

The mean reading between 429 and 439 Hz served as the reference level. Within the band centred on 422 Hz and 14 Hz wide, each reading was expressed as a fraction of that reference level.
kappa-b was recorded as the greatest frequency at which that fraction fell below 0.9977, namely 426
